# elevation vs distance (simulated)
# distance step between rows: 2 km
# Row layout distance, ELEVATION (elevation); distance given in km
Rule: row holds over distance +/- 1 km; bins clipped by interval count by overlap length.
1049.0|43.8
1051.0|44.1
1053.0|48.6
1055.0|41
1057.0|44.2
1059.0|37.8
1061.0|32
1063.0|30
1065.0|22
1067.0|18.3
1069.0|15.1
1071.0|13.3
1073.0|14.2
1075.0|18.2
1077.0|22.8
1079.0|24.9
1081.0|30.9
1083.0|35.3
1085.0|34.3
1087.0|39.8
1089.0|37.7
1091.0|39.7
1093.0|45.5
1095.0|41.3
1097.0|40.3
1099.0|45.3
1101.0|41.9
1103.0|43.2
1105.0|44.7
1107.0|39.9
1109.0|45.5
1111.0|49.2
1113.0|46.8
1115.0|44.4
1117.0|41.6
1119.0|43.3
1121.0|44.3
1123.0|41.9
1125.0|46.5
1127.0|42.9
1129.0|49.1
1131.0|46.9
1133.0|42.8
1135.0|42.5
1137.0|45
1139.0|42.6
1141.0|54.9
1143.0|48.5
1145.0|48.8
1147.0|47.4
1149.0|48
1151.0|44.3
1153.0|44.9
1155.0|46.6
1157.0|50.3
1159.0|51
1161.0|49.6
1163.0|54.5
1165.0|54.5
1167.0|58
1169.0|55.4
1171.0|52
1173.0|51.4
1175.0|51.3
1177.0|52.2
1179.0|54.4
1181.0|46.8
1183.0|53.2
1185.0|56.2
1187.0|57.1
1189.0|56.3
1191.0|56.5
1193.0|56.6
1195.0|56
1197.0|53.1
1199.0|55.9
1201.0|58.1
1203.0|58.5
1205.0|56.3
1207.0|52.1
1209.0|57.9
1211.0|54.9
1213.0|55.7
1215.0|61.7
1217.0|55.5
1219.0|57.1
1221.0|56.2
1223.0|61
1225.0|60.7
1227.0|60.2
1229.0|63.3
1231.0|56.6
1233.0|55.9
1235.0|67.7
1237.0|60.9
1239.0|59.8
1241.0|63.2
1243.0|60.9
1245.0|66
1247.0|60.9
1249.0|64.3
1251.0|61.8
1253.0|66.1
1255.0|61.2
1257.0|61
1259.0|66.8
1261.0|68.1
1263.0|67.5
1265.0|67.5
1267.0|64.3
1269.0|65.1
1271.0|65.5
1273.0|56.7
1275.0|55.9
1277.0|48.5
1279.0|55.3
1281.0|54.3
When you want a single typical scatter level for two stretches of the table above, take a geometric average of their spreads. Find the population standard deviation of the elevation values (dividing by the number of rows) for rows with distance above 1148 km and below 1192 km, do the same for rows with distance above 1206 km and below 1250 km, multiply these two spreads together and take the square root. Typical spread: 3.9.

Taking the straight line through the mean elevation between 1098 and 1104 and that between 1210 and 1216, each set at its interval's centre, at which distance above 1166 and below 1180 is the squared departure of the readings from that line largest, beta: 1167.0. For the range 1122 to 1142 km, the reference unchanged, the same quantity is 1141.0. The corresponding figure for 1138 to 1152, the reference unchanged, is 1141.0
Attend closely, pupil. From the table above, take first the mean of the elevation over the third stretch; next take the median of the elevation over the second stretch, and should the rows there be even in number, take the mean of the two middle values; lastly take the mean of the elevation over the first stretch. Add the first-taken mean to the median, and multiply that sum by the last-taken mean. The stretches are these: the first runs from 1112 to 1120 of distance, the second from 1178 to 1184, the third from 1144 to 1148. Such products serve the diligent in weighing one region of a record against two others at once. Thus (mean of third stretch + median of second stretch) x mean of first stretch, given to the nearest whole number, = 4460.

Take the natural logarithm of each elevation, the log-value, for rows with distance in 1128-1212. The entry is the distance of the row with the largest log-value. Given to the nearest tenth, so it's 1203.0 km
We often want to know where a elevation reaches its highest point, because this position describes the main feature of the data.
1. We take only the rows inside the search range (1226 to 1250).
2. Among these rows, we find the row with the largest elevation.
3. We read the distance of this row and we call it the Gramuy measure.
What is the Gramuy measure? 1235.0 km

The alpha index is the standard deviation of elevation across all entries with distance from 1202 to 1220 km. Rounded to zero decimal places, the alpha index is 3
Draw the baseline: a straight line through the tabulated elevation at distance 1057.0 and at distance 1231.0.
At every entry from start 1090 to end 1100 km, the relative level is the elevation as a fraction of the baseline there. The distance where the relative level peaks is 1093.0 km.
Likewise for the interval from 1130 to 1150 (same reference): 1141.0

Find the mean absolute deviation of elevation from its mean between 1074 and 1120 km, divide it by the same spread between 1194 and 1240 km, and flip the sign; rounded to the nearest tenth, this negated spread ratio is -2.2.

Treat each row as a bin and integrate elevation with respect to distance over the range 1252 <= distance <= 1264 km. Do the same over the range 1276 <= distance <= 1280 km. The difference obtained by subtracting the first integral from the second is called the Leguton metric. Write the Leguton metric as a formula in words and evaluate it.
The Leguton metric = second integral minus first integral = -574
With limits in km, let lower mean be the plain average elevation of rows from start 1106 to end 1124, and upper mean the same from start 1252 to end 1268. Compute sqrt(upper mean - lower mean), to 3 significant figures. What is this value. 4.61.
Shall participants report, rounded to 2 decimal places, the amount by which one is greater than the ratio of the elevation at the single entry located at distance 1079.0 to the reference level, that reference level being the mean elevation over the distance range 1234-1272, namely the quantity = 0.61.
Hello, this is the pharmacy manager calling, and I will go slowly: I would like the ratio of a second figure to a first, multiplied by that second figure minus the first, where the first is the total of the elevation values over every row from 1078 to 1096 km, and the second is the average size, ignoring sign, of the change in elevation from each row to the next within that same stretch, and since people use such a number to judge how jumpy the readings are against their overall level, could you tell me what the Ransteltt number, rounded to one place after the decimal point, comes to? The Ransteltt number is -3.8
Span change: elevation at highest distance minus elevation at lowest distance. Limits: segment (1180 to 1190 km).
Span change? 9.5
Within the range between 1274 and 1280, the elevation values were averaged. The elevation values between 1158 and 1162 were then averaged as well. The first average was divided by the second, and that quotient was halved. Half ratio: 0.53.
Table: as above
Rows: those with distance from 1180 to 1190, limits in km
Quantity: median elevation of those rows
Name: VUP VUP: 56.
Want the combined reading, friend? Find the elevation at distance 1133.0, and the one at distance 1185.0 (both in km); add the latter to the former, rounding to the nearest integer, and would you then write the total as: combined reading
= 99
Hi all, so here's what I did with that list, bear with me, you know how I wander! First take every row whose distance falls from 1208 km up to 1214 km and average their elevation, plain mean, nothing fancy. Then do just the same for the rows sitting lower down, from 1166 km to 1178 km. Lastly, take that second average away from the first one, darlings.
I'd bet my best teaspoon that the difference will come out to 2.8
